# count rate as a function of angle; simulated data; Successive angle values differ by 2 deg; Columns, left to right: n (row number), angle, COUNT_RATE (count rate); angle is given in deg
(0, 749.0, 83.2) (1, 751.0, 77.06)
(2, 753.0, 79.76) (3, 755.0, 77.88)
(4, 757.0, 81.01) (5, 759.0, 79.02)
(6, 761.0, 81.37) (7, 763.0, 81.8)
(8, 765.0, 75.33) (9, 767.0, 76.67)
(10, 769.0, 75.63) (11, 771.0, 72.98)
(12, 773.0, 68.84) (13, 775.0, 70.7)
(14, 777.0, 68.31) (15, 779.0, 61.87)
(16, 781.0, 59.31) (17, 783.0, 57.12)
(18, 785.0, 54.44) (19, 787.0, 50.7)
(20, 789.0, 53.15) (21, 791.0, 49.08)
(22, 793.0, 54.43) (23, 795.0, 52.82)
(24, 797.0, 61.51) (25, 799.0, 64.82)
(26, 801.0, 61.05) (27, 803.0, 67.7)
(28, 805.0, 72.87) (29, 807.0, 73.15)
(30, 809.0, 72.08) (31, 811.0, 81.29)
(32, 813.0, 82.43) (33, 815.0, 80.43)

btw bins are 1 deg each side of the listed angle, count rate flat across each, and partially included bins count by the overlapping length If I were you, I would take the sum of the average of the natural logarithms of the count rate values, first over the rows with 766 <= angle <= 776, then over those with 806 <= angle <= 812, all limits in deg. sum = 8.61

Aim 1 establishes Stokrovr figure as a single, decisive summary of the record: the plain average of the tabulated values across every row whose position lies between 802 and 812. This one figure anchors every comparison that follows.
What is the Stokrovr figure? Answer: 73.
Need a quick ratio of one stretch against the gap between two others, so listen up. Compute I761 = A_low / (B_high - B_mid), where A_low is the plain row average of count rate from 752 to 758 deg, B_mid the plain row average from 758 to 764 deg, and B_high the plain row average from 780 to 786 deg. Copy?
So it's -3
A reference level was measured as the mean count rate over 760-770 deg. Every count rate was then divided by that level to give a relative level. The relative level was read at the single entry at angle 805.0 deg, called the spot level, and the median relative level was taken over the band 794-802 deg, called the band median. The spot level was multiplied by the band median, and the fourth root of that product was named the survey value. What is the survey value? 0.92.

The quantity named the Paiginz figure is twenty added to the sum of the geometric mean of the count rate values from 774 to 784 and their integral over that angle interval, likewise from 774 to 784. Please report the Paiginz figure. 718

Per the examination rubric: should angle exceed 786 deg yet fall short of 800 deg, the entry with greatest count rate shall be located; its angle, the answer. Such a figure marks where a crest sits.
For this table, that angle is 799.0 deg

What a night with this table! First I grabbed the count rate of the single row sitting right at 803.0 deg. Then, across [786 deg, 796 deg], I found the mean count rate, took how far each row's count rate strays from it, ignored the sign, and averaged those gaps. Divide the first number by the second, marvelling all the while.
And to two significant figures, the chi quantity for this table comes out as 39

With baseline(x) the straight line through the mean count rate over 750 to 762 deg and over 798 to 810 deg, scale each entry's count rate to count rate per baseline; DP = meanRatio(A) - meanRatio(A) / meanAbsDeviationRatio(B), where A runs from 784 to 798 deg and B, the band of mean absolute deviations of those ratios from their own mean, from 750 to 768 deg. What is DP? -30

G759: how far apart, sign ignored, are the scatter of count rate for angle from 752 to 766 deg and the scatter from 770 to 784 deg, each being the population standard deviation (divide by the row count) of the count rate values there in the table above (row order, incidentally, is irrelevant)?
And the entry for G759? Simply 3.5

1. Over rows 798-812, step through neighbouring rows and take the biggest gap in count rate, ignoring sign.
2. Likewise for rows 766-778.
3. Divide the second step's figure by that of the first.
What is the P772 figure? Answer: 0.45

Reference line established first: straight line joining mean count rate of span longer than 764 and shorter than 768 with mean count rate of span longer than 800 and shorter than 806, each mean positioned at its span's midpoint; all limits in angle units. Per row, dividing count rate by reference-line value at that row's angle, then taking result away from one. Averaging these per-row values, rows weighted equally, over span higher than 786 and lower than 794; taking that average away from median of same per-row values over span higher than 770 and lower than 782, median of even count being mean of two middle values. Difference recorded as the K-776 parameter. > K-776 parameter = -0.19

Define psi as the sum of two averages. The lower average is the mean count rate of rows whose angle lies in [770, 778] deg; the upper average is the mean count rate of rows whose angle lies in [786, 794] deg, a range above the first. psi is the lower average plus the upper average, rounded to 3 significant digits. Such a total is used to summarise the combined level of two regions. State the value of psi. 122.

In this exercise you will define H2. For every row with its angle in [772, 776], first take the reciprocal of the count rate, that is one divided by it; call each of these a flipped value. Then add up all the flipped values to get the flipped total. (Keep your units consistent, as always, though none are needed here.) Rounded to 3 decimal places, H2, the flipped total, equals 0.029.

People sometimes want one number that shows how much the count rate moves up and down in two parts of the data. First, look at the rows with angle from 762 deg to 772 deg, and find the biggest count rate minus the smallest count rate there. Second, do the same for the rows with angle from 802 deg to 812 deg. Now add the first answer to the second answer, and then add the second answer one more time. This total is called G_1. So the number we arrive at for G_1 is 36.0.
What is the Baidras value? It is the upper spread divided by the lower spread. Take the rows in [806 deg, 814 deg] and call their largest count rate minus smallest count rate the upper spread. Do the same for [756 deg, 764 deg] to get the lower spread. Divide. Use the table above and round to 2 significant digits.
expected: 3.7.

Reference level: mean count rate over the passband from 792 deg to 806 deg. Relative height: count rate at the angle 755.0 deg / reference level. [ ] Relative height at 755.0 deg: 1.25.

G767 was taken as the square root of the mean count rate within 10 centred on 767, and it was 8.75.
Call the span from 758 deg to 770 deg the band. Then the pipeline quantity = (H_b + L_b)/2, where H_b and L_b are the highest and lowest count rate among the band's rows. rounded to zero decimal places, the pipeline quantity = 79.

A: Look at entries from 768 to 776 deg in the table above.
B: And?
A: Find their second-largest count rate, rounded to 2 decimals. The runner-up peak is 72.98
